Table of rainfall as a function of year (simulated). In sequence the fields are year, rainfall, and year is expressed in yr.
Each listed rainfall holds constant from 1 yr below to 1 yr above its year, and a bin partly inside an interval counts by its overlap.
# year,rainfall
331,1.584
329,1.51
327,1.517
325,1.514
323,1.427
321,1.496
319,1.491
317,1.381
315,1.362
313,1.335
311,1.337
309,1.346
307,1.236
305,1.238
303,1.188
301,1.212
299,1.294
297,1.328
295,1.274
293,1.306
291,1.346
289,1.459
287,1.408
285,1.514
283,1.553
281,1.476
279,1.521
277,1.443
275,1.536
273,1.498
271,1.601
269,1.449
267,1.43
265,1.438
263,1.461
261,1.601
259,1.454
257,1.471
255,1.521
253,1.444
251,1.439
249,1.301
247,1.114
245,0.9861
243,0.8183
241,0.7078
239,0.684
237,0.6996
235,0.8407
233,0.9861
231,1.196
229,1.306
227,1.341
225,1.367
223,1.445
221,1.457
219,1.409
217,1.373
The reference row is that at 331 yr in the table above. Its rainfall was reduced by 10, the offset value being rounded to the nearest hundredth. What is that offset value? -8.42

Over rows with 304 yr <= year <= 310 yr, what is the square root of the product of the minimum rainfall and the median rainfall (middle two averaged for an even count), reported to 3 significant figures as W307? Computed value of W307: 1.24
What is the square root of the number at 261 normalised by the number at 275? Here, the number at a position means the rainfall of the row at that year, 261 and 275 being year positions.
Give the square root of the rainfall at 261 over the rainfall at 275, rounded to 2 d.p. 1.02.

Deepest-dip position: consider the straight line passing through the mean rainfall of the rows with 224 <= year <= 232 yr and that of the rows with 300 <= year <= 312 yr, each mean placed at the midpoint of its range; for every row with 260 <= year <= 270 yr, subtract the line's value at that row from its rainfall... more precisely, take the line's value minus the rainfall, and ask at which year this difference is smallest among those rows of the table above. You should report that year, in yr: 261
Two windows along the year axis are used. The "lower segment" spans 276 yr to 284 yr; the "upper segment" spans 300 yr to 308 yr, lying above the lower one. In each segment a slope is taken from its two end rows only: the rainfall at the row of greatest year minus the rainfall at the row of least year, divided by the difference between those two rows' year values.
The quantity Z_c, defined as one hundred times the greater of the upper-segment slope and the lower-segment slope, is 2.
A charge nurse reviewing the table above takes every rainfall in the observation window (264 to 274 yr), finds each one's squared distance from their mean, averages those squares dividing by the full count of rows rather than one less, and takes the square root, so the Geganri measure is 0.063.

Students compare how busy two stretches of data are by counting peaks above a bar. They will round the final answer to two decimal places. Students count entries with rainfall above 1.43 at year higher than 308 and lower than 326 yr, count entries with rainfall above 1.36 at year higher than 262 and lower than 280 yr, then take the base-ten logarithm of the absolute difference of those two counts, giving 0.78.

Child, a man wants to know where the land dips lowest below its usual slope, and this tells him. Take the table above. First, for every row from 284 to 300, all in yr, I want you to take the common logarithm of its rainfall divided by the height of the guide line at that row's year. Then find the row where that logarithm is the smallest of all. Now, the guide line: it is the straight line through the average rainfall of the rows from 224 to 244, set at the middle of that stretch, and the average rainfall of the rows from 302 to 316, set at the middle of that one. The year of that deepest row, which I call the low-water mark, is 295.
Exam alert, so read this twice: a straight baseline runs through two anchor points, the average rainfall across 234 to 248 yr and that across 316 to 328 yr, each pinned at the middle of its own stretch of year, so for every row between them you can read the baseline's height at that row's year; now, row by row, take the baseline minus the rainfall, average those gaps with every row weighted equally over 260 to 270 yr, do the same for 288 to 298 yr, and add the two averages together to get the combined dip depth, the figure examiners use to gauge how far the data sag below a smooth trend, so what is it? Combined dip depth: -0.55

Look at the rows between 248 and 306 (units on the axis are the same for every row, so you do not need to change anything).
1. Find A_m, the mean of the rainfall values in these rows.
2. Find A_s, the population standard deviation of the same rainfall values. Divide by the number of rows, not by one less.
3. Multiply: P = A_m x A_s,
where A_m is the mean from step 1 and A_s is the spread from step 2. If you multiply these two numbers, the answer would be 0.16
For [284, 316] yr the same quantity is 0.11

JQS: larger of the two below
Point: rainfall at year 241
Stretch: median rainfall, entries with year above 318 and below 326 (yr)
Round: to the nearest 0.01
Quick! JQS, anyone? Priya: 1.49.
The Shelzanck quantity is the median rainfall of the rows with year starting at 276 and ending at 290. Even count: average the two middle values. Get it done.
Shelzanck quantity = 1.48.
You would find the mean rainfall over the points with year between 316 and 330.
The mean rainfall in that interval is 1.48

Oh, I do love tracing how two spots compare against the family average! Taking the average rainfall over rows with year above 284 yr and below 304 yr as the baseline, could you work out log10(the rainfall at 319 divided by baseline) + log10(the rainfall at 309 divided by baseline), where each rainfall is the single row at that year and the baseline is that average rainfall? 0.053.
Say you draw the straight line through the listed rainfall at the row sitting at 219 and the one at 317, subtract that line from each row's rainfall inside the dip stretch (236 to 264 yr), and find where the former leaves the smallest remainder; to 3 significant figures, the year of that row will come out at 239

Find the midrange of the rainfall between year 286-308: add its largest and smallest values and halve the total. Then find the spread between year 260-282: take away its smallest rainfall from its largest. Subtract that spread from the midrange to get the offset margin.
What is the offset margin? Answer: 1.15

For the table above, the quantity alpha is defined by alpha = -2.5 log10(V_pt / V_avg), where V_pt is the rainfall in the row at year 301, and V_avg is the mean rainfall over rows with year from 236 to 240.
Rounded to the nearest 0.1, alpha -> -0.6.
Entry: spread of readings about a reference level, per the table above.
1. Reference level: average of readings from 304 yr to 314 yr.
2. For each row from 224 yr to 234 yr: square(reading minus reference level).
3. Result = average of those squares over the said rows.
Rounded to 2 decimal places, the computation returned 0.02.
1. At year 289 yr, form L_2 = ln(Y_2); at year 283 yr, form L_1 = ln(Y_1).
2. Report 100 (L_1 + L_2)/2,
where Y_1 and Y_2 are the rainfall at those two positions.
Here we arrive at 41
